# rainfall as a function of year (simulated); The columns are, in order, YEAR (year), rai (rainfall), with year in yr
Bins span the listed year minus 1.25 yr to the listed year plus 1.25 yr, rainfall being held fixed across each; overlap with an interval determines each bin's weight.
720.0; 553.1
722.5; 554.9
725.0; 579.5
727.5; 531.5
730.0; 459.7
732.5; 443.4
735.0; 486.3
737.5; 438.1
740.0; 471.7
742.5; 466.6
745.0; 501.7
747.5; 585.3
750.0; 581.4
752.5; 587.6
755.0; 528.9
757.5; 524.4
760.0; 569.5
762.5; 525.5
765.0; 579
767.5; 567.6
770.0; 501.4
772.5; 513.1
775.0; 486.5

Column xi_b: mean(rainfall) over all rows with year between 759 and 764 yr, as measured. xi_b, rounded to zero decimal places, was 548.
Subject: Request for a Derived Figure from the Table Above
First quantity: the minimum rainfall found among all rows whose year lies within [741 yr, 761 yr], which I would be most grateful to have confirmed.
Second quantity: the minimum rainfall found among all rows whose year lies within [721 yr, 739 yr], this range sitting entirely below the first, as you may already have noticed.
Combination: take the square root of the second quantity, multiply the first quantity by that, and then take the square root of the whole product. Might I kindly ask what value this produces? 99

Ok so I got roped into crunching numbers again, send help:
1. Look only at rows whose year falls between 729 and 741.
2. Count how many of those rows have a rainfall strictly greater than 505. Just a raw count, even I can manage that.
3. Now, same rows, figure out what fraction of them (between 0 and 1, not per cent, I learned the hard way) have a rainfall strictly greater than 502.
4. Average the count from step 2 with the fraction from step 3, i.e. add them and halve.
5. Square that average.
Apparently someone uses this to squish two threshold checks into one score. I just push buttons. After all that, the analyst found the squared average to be 0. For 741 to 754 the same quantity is 3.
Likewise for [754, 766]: 9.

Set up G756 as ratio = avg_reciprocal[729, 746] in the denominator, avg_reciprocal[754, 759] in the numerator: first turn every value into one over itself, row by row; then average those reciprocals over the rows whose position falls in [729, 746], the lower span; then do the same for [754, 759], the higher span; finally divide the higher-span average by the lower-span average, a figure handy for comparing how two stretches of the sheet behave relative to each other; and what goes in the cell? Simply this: 0.88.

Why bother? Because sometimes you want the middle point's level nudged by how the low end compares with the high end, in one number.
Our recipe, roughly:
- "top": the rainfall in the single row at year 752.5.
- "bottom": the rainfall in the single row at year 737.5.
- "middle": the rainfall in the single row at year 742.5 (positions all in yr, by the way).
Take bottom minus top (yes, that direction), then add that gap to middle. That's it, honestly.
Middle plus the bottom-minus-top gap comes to 317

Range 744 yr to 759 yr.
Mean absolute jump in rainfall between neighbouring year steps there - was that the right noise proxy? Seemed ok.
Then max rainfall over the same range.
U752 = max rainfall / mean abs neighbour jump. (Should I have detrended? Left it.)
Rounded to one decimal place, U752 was 18.7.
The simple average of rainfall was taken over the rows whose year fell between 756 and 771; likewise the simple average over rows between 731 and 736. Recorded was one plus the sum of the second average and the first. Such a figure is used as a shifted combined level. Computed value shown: 1010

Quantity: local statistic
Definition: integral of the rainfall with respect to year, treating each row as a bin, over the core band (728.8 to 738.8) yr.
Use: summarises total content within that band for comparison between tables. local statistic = 4569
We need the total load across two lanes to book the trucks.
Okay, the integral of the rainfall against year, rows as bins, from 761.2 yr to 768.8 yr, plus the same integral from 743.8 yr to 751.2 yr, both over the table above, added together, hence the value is 8351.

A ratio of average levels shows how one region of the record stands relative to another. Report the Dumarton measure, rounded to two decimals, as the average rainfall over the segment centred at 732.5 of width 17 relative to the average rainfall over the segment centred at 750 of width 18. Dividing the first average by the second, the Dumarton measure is 0.90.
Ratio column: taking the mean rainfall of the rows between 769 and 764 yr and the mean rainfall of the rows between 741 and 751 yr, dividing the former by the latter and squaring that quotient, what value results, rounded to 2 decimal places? 1.15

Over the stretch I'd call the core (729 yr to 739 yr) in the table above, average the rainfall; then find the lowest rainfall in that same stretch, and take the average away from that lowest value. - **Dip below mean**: -19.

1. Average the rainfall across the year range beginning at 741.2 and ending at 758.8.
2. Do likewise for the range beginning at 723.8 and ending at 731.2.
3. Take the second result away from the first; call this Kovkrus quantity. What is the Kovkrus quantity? 16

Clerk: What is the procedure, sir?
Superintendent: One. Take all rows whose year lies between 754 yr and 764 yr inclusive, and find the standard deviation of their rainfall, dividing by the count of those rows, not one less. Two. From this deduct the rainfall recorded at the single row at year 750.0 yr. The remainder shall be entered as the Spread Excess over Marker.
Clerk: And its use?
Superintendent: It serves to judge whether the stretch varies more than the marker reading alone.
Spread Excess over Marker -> -563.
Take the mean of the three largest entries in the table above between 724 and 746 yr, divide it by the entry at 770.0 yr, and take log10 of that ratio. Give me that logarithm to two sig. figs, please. 0.030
